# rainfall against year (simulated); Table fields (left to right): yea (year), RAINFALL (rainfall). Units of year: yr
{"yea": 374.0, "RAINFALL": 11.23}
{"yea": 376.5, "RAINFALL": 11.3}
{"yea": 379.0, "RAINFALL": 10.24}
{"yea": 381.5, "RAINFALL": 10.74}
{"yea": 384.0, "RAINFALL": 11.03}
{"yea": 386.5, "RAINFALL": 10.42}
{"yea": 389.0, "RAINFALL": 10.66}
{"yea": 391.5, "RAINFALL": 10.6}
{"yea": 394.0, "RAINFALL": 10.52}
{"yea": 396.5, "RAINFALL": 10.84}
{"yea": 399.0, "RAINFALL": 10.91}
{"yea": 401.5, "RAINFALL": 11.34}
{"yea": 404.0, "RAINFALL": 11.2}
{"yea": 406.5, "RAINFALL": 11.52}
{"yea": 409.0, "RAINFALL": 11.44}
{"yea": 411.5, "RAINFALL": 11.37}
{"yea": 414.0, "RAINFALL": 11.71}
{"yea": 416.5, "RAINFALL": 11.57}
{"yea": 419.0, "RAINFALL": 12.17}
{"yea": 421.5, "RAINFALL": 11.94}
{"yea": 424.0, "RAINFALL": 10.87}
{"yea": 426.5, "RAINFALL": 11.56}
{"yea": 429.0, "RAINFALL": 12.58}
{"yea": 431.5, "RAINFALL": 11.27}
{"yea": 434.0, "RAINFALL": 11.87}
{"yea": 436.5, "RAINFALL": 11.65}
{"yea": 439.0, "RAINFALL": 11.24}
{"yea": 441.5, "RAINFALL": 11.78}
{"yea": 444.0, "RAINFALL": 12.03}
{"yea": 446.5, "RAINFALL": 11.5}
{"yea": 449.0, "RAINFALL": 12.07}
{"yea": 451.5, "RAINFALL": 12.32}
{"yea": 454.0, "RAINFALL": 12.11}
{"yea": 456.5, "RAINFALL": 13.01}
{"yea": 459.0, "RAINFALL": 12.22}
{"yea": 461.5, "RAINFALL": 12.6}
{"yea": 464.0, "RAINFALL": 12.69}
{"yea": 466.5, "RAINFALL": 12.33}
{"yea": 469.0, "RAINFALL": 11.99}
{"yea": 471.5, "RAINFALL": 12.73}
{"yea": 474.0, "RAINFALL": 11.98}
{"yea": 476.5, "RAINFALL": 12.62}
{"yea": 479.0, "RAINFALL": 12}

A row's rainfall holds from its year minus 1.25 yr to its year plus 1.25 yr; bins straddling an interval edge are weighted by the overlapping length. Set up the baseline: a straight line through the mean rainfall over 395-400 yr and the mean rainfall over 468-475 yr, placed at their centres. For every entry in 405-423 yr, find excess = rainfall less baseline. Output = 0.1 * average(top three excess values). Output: 0.069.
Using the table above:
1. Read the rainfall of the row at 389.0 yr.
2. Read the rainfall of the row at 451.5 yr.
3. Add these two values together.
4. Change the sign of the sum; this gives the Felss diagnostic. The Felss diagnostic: -23.0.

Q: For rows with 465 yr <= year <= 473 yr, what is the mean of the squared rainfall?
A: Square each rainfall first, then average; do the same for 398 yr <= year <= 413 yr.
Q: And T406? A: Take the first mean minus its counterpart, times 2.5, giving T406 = 62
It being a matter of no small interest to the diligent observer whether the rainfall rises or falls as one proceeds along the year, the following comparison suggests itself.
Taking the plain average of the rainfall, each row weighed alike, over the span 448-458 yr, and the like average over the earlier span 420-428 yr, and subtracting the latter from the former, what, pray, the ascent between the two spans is 0.9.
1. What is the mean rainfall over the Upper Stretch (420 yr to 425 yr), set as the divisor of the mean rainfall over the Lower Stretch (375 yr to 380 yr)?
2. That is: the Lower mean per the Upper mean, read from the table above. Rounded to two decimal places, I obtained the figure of 0.94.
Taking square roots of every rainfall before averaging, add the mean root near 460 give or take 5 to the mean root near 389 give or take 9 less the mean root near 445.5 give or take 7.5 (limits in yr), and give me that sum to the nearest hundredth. 3.38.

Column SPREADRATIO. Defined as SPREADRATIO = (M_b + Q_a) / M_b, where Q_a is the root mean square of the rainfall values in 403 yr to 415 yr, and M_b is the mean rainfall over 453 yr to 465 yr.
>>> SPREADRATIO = 1.91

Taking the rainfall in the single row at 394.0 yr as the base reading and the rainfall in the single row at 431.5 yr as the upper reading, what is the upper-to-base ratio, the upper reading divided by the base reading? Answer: 1.07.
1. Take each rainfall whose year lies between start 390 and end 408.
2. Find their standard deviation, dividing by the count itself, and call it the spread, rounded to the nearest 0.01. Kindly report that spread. 0.35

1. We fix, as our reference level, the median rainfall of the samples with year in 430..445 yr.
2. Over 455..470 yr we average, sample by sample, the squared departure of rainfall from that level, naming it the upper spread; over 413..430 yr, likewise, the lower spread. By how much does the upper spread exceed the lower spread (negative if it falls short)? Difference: 0.4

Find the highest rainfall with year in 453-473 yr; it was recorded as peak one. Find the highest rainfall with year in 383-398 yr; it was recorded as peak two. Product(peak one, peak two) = 144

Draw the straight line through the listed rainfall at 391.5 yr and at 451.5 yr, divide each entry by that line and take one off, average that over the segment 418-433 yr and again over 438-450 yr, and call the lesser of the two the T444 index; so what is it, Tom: -0.03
